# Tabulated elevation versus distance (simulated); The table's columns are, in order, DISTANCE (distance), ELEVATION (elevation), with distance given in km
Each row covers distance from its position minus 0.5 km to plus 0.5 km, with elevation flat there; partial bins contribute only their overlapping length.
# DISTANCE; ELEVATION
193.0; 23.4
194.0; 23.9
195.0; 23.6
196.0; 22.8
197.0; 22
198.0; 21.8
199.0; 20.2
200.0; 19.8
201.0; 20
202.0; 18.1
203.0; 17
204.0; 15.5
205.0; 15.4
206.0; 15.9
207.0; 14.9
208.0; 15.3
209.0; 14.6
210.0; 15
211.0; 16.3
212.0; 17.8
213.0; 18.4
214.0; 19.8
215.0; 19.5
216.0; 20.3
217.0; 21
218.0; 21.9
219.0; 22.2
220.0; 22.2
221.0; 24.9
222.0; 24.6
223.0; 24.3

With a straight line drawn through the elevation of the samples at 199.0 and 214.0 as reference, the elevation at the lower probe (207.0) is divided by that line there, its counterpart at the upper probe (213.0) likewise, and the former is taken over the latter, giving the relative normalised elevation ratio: 0.80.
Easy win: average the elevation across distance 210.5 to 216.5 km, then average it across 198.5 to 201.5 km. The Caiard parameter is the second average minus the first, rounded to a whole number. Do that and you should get 1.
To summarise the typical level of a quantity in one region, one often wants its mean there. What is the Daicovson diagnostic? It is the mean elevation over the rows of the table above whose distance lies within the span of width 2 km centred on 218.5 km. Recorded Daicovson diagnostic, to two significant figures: 22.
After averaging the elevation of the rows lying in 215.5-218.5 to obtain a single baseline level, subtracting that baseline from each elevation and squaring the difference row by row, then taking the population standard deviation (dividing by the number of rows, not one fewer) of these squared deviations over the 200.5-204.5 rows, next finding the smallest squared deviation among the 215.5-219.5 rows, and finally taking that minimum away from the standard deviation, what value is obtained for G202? 11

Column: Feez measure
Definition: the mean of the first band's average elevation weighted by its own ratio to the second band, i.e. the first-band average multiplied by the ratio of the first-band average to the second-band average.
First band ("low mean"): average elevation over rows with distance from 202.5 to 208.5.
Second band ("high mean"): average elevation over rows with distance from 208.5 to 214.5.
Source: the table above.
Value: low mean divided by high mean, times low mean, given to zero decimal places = 14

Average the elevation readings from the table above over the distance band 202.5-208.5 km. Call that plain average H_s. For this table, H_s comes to 16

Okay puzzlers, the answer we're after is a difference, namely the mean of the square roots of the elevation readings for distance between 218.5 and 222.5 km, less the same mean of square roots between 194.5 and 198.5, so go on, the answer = 0.10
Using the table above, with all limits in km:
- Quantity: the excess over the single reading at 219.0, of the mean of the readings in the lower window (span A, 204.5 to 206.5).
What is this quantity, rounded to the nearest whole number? -7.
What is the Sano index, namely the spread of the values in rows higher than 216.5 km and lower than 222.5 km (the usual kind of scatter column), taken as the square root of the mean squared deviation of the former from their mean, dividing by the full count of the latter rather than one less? 1.44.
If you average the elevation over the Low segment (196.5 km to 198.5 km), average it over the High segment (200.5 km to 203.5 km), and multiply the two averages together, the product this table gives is 402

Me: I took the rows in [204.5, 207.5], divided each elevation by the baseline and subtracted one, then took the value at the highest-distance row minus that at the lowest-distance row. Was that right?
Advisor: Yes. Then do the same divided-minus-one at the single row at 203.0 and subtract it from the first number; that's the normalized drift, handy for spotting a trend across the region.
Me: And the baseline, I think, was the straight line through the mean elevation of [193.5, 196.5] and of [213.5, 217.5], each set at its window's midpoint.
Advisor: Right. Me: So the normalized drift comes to 0.22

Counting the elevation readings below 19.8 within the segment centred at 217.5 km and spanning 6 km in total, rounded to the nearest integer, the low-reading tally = 1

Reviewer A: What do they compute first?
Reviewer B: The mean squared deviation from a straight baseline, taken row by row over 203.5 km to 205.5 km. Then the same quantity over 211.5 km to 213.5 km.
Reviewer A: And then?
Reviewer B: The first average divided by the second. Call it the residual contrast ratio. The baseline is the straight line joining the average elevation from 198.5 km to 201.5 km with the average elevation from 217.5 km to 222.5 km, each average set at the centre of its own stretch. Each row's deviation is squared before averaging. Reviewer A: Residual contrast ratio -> 1.8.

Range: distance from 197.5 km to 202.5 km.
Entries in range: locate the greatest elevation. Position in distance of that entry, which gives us 198.0 km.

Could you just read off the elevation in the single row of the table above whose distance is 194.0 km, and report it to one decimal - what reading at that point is 23.9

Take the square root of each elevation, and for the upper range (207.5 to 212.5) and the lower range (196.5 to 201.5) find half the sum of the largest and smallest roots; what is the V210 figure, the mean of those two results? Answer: 4.30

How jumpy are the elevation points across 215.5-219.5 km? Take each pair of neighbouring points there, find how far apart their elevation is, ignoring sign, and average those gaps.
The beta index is 0.63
